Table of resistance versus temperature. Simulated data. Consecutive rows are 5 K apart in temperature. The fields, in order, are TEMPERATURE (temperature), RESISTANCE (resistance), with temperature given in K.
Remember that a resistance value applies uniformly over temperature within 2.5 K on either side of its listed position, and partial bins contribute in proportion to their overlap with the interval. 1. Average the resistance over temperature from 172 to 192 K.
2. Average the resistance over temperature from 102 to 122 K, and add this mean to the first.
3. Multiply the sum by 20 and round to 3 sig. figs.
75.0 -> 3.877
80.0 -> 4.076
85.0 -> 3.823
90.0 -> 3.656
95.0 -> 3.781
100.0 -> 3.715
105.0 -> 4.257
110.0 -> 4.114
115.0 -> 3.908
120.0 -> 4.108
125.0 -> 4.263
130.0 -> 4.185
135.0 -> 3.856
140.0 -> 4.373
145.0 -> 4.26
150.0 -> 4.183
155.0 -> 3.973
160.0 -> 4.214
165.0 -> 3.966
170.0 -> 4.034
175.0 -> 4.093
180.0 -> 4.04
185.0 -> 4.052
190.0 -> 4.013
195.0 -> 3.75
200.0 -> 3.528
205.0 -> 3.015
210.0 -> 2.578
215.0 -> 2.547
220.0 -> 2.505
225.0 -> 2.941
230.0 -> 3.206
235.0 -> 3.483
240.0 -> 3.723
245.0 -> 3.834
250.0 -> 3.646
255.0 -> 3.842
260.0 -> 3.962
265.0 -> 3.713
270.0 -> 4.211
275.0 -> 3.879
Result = 163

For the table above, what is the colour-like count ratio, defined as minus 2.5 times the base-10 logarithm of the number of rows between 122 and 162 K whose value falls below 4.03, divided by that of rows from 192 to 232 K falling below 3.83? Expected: 1.5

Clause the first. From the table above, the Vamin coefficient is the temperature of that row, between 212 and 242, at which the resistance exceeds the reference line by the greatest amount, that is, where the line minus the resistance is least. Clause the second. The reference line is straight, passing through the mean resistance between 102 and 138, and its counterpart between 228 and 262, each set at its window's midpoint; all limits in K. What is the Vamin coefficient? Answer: 240.0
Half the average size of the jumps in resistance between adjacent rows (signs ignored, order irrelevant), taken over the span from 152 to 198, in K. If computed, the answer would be 0.061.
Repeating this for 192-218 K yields 0.150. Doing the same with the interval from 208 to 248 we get 0.100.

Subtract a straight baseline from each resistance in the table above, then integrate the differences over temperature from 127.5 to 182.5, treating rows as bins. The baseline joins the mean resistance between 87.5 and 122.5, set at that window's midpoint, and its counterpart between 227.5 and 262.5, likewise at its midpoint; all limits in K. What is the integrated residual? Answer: 15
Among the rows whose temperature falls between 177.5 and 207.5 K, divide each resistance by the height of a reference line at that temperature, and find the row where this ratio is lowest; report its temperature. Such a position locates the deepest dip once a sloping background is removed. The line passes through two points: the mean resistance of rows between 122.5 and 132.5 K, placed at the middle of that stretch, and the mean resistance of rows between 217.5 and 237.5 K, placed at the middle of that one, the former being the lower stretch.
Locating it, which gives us 205.0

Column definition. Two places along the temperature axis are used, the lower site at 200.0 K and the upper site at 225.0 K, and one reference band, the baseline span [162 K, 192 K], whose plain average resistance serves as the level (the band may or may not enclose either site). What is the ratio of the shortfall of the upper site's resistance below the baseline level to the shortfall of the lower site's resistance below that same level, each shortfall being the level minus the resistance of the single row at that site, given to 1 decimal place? 2.2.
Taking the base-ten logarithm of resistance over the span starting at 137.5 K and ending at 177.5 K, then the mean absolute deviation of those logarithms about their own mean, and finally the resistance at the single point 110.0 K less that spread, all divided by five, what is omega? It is 0.820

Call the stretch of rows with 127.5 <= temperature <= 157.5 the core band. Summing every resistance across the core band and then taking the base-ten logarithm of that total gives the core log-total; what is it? 1.39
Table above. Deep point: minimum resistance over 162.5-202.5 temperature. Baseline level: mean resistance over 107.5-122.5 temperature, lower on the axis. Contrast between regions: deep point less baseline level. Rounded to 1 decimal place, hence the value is -0.5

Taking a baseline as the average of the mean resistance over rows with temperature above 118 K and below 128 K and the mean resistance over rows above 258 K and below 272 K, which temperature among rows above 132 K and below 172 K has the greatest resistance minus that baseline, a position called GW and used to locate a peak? 140.0 K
